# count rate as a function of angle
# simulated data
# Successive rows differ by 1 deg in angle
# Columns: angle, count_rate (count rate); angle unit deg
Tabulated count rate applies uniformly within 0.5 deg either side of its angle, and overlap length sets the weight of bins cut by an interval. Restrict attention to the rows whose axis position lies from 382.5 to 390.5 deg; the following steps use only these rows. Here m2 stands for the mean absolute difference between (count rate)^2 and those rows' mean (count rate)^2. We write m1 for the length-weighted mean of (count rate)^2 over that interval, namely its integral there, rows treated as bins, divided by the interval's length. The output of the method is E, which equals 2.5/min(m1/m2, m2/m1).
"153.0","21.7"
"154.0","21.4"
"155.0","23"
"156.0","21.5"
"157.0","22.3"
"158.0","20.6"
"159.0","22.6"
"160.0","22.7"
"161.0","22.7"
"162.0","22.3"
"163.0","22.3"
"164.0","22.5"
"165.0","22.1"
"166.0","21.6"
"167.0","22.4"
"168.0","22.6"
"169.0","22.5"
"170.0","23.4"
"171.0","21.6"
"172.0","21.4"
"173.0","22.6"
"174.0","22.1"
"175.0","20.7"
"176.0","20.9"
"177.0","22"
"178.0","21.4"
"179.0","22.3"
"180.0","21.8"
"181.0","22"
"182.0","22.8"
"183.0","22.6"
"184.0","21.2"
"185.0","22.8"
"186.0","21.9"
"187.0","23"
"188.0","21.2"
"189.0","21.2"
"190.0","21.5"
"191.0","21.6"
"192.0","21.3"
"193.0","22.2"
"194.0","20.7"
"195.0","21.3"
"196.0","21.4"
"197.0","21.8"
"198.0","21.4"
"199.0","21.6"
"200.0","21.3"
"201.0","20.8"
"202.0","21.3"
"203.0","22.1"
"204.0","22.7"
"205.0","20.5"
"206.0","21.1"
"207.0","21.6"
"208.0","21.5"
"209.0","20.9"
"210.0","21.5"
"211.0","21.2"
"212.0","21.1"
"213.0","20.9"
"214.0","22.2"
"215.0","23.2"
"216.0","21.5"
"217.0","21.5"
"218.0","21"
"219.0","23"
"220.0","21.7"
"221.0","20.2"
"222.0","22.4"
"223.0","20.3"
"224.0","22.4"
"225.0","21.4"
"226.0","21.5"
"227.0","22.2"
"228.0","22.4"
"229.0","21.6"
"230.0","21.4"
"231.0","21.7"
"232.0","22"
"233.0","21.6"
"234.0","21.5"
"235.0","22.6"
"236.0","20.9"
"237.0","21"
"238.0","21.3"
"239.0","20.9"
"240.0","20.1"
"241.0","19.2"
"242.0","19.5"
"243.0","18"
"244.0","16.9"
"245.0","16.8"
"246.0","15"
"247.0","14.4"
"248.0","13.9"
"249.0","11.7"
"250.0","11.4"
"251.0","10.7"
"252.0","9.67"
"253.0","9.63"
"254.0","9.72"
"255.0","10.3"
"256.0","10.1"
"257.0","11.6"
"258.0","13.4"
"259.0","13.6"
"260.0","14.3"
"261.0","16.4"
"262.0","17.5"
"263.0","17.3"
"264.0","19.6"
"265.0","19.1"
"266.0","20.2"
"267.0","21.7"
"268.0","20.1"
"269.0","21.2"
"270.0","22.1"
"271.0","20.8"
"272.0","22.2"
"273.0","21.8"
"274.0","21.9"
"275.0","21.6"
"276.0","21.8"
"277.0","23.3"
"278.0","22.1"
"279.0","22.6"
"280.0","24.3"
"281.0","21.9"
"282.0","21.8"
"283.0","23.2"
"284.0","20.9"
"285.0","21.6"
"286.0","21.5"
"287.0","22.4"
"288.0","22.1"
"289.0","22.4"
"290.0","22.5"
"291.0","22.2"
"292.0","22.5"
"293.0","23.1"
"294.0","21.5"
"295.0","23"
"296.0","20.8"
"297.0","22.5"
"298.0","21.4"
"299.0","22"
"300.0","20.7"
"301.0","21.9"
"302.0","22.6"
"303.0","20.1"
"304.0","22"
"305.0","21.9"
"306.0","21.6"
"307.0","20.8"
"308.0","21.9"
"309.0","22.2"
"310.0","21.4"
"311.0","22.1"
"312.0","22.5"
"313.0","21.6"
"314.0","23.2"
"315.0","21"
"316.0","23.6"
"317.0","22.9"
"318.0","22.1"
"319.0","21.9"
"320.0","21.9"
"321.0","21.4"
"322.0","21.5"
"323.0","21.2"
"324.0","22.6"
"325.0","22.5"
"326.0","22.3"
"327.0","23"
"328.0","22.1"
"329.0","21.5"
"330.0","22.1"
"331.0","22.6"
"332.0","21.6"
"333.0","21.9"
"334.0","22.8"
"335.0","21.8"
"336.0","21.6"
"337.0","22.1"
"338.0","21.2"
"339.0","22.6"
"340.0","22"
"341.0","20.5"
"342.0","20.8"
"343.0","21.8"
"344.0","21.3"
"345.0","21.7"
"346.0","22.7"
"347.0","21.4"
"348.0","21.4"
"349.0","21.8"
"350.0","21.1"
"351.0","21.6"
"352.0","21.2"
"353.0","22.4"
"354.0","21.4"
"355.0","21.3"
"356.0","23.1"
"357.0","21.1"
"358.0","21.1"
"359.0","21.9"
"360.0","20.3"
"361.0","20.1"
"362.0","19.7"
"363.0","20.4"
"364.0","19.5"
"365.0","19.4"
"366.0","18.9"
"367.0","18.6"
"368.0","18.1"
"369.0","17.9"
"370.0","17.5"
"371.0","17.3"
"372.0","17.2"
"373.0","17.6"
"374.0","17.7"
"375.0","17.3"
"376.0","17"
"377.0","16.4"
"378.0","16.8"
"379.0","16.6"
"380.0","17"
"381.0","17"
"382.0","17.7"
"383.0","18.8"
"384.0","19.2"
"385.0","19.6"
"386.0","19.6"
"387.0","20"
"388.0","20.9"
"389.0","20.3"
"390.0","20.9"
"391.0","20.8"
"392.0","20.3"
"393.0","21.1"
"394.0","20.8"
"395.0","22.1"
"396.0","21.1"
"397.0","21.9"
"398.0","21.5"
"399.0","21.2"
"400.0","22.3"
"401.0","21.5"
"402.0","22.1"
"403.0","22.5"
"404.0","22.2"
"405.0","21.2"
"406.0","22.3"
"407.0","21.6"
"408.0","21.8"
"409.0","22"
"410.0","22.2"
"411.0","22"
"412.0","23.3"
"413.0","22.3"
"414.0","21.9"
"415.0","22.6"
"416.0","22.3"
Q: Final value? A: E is 41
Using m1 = 397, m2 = 24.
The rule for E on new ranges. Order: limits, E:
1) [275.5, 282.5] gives 38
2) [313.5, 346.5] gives 49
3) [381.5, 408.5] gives 29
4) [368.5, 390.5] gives 18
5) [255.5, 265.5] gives 7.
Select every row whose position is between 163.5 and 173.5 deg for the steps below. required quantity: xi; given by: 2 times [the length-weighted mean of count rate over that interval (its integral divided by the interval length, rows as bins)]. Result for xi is 44.5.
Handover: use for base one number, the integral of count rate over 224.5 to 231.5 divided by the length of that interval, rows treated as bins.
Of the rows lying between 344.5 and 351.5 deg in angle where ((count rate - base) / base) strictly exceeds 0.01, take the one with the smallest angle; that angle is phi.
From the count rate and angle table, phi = 346.0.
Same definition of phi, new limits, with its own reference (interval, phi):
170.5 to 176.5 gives 173.0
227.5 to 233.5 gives 228.0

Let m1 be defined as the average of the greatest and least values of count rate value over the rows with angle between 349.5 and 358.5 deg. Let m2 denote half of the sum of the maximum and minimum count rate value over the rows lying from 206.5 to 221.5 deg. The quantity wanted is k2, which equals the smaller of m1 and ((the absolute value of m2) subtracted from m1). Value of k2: 0.4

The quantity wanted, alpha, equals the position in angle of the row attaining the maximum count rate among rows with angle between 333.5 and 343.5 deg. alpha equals 334.0 deg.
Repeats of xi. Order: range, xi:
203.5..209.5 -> 42.8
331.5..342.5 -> 43.4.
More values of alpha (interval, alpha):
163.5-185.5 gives 170.0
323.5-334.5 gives 327.0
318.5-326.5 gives 324.0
